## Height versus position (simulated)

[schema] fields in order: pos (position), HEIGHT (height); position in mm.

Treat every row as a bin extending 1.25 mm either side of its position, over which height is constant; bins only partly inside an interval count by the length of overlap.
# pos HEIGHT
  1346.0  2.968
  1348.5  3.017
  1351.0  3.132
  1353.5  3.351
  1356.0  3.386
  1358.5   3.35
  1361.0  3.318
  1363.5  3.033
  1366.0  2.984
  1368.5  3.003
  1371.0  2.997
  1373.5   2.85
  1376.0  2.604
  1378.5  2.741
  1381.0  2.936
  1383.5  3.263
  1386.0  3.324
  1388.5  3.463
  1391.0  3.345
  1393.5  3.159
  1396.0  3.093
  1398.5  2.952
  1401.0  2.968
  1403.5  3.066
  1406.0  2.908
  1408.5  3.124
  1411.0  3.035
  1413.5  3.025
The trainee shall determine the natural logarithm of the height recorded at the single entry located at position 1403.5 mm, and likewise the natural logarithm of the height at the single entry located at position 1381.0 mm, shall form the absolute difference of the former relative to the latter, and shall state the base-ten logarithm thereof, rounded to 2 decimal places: -1.36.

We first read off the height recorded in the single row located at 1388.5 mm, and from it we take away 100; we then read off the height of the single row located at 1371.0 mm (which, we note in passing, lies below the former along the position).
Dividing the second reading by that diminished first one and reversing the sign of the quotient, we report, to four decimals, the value 0.0310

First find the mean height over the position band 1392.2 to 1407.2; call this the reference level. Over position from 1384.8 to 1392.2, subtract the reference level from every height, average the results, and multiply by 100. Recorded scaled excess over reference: 35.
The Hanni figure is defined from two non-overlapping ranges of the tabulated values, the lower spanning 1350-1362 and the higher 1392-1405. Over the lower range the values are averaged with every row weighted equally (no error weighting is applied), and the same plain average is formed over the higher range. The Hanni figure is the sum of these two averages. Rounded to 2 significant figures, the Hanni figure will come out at 6.4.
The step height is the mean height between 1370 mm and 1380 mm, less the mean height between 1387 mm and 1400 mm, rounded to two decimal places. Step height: -0.40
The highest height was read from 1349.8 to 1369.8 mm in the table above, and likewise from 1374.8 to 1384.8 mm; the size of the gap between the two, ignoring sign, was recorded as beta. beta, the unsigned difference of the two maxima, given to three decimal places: 0.123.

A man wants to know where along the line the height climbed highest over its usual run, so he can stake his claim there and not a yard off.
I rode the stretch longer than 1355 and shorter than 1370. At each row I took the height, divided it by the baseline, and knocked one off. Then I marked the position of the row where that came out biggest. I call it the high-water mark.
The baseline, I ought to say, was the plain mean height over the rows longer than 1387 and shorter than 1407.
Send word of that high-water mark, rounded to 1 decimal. 1356.0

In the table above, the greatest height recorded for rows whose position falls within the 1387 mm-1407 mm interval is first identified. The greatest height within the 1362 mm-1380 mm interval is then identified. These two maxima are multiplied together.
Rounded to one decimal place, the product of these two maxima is 10.5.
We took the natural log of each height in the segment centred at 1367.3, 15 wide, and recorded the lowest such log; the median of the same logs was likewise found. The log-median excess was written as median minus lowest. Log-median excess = 0.051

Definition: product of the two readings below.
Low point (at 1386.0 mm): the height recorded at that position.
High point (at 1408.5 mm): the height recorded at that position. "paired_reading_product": 10.38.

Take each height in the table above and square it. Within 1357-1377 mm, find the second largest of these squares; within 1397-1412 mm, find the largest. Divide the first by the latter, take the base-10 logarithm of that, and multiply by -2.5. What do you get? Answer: -0.13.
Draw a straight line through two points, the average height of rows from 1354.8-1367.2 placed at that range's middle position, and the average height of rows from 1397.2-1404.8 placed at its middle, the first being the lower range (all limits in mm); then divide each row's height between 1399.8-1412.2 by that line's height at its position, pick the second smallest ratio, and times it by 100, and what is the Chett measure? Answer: 99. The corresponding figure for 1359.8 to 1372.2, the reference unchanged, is 95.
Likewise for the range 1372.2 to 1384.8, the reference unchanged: 88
